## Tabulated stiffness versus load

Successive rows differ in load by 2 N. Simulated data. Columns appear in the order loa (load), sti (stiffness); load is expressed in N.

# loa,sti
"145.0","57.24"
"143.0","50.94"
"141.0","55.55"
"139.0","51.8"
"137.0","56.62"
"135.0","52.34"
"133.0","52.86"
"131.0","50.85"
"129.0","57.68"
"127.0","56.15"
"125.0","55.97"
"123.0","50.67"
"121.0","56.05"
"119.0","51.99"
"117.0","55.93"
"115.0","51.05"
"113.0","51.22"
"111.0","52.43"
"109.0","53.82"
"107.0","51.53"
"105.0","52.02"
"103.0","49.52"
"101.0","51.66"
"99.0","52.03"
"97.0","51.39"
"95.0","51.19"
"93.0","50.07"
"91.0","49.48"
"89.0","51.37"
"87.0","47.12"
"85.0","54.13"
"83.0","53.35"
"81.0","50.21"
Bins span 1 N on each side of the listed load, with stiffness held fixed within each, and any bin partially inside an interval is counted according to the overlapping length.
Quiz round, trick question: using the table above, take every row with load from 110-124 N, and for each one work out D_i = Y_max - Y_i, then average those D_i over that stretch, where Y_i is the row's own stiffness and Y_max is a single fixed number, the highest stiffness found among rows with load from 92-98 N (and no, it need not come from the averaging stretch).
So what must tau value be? -1.4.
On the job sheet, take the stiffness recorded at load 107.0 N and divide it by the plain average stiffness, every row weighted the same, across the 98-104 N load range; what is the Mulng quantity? 1.01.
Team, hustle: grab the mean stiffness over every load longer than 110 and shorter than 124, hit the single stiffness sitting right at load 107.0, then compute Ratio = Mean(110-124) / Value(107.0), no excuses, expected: 1.02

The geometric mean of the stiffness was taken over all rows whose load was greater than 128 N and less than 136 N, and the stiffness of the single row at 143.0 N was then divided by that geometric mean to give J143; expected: 0.95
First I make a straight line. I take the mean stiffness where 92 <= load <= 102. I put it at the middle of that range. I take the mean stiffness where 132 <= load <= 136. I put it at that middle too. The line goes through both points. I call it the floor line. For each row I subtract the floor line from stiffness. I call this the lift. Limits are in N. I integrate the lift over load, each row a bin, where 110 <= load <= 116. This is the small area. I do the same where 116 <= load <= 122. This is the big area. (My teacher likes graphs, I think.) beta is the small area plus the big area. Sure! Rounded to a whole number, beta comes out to 14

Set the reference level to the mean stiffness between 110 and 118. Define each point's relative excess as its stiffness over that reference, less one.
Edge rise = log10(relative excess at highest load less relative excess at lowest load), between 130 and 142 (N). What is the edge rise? -1.0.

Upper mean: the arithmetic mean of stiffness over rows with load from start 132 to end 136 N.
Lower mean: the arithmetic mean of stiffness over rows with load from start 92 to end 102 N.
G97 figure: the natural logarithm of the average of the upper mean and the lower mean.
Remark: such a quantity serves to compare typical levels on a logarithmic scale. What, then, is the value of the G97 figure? 3.95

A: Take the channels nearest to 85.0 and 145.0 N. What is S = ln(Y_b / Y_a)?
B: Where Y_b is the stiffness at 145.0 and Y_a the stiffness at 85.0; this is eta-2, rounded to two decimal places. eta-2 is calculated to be 0.06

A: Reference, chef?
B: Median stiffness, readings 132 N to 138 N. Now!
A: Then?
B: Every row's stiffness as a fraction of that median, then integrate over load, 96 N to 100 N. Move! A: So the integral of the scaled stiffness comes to 3.91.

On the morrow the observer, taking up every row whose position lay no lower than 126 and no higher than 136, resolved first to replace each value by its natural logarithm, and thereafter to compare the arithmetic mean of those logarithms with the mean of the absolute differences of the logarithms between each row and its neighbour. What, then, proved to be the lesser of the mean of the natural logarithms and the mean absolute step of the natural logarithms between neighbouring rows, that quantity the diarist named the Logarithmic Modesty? 0.050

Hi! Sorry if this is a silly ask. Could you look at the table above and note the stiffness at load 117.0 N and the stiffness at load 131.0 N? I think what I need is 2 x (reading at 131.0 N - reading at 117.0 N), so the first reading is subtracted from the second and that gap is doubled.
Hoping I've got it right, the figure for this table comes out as -10.2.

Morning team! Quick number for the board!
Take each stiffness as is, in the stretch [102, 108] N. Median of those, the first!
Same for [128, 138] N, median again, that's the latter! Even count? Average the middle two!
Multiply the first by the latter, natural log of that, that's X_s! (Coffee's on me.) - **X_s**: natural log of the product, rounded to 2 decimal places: 7.91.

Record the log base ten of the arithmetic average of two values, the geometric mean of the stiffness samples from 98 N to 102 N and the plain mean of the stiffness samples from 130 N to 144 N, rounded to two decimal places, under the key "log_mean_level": 1.72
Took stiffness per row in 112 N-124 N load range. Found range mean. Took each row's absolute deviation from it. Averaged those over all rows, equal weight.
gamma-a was 2.11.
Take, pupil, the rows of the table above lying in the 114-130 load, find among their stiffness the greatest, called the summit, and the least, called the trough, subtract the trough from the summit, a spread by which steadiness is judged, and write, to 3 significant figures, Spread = 7.01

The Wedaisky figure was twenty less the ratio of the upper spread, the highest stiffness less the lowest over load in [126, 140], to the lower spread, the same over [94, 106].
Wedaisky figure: 17.3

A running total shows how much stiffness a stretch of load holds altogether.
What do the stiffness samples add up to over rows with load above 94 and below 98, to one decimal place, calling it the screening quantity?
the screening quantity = 102.6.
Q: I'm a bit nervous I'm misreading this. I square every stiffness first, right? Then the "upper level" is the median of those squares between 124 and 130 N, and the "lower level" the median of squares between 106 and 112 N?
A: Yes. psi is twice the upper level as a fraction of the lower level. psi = 2.29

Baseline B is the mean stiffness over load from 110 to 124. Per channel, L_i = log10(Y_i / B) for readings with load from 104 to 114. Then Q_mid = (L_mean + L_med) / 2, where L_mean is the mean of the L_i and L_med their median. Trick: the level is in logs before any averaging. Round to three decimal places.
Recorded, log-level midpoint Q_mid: -0.005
